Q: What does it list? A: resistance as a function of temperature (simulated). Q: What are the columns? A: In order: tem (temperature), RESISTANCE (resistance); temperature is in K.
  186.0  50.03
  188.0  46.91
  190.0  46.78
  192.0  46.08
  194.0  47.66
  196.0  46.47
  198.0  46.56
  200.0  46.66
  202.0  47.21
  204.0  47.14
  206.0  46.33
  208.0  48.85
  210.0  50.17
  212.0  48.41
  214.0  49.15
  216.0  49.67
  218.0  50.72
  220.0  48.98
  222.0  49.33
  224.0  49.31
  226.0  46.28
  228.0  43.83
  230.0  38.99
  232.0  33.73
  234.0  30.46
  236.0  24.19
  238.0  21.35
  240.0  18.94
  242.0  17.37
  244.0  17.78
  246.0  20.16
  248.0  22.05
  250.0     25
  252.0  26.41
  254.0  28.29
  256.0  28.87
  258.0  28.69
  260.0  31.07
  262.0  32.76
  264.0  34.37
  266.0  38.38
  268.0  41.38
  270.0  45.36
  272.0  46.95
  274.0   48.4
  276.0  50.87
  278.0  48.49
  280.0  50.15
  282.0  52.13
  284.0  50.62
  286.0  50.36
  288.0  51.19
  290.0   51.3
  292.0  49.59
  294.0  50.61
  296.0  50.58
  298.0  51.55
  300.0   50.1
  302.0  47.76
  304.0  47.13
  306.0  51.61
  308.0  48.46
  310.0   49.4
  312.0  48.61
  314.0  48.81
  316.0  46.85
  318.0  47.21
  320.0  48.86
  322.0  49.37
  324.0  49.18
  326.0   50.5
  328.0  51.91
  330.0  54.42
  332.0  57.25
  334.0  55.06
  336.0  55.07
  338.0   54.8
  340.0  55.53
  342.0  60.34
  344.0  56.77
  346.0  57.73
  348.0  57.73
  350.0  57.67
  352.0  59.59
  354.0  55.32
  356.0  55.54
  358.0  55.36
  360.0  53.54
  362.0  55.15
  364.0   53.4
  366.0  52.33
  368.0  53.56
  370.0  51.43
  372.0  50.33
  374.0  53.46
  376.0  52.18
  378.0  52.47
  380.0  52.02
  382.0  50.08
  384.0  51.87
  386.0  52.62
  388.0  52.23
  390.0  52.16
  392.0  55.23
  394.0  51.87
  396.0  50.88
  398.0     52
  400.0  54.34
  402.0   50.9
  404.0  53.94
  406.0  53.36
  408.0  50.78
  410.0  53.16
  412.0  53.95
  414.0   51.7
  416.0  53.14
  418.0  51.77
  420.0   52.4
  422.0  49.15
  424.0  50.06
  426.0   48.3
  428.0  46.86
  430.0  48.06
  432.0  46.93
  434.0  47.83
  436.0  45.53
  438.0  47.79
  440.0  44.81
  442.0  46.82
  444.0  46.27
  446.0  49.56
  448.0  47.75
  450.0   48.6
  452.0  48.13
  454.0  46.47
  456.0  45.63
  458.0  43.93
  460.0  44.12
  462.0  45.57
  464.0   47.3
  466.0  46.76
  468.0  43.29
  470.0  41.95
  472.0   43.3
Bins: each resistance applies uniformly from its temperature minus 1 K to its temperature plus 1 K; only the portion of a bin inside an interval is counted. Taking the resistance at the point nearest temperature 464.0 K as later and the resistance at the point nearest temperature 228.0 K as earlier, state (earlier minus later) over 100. -0.03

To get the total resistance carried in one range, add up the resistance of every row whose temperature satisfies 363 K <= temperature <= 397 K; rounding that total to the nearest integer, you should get 888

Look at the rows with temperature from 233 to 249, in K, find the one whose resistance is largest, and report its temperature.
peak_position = 234.0 K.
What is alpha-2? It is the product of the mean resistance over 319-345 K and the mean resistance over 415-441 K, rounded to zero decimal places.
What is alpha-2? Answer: 2617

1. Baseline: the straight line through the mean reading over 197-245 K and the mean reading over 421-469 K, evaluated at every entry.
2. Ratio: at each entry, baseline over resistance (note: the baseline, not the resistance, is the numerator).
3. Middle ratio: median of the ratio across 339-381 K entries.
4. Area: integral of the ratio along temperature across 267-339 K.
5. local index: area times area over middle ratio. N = 4731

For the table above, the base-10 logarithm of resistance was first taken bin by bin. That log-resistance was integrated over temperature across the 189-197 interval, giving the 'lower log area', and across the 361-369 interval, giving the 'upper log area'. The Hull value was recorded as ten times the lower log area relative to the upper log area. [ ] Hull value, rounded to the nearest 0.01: 9.66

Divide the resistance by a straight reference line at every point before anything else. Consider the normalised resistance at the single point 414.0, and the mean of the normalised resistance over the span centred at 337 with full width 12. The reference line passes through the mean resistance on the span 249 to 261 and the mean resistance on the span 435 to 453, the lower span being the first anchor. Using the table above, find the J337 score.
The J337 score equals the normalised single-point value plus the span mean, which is 2.72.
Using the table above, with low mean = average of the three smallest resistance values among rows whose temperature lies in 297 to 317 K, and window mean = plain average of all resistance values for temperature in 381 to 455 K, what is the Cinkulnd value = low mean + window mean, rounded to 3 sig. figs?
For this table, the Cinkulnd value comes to 97.4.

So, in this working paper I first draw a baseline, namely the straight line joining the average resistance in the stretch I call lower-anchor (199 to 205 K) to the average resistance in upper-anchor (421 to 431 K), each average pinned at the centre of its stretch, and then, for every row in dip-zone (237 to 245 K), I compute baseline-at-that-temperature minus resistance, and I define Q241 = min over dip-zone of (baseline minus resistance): 26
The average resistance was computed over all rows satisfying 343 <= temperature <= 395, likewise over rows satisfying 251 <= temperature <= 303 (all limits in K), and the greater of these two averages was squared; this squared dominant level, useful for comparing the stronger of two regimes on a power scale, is 2906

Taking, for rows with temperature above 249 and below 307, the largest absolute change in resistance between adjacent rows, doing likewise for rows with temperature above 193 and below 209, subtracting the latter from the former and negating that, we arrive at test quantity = -2.0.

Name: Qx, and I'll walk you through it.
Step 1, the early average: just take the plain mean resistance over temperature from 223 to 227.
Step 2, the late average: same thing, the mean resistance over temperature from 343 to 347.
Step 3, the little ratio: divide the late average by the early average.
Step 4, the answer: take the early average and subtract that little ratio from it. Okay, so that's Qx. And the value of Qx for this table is 47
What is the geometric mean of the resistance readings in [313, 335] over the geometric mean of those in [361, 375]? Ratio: 1.0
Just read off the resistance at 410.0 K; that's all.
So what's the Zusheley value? 53.16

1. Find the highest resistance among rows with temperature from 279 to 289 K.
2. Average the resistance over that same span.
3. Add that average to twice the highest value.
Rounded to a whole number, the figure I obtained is 155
